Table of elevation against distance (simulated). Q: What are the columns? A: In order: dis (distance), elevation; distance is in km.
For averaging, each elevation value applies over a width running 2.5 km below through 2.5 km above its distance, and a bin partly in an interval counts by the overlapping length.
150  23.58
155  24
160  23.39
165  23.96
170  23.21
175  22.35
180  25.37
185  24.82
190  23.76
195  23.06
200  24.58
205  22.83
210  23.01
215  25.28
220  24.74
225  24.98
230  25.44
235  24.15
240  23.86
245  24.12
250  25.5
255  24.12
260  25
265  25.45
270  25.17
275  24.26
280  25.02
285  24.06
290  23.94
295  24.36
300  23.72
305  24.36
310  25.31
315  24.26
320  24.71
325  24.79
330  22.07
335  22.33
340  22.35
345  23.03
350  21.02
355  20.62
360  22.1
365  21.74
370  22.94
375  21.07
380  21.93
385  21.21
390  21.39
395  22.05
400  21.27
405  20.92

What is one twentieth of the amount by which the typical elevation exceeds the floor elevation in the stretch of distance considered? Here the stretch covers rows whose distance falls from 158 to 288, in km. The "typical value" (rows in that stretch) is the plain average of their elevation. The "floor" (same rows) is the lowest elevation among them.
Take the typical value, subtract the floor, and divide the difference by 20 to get 0.10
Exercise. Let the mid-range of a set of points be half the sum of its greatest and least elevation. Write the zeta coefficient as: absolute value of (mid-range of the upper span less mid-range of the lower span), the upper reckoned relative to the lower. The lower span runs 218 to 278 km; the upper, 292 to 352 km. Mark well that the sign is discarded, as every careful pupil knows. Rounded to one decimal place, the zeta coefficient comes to 1.5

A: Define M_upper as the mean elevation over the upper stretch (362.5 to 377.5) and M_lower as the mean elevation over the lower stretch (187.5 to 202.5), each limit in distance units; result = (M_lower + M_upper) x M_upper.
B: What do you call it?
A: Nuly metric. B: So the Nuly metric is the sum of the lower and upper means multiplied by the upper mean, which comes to 1002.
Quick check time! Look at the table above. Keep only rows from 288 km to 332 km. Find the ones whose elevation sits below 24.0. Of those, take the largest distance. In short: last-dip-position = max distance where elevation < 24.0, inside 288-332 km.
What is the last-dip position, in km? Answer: 330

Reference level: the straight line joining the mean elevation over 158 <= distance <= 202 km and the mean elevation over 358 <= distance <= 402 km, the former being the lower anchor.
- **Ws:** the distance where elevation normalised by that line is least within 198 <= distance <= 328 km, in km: 205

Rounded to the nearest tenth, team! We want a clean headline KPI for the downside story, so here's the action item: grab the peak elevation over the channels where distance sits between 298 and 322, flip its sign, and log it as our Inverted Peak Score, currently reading -25.3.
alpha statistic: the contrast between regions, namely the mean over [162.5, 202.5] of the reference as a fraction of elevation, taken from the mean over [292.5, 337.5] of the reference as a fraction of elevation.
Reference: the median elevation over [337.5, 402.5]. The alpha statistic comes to 0.00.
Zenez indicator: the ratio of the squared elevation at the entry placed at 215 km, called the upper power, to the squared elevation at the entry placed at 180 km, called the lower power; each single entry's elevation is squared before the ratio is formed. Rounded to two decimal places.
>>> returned 0.99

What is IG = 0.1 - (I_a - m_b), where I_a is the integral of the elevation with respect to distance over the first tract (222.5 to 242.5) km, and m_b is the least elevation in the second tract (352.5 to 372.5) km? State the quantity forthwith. -471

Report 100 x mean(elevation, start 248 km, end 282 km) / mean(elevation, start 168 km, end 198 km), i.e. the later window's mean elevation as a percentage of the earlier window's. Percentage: 105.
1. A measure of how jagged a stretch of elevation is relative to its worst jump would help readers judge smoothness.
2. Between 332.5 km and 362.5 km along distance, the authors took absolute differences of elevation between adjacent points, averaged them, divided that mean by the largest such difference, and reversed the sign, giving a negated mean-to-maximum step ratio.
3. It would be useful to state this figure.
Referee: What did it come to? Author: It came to -0.457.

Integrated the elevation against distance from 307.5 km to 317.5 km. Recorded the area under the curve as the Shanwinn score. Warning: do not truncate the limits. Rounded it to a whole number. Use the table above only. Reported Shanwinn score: 248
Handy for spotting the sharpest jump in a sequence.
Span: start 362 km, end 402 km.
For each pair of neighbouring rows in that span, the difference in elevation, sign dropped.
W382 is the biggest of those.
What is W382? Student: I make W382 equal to 1.9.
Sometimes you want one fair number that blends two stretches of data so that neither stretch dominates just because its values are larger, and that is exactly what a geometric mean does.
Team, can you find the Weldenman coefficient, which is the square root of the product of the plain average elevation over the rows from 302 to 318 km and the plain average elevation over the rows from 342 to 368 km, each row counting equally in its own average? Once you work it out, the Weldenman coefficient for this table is 23.13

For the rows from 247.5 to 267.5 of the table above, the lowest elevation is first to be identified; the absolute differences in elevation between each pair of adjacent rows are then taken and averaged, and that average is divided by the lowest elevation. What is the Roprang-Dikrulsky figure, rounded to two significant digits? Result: 0.037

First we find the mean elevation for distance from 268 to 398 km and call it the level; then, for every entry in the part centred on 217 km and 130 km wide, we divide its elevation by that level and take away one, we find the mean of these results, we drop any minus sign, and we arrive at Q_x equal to 0.05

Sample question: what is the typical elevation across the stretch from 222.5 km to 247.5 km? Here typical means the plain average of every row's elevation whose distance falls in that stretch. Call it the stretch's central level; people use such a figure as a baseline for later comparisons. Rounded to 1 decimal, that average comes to 24.5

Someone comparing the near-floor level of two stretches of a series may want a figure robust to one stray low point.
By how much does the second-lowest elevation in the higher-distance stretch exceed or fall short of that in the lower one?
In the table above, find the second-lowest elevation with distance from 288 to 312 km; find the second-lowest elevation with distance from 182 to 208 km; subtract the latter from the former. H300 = 0.9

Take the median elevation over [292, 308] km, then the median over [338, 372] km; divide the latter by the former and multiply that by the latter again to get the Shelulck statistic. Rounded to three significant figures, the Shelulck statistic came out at 20.0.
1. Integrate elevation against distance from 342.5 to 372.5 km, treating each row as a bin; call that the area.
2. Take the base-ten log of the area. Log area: 2.82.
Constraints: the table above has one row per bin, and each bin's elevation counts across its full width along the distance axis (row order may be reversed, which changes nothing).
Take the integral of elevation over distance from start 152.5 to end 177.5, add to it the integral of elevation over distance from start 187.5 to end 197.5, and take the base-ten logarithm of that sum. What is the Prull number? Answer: 2.91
